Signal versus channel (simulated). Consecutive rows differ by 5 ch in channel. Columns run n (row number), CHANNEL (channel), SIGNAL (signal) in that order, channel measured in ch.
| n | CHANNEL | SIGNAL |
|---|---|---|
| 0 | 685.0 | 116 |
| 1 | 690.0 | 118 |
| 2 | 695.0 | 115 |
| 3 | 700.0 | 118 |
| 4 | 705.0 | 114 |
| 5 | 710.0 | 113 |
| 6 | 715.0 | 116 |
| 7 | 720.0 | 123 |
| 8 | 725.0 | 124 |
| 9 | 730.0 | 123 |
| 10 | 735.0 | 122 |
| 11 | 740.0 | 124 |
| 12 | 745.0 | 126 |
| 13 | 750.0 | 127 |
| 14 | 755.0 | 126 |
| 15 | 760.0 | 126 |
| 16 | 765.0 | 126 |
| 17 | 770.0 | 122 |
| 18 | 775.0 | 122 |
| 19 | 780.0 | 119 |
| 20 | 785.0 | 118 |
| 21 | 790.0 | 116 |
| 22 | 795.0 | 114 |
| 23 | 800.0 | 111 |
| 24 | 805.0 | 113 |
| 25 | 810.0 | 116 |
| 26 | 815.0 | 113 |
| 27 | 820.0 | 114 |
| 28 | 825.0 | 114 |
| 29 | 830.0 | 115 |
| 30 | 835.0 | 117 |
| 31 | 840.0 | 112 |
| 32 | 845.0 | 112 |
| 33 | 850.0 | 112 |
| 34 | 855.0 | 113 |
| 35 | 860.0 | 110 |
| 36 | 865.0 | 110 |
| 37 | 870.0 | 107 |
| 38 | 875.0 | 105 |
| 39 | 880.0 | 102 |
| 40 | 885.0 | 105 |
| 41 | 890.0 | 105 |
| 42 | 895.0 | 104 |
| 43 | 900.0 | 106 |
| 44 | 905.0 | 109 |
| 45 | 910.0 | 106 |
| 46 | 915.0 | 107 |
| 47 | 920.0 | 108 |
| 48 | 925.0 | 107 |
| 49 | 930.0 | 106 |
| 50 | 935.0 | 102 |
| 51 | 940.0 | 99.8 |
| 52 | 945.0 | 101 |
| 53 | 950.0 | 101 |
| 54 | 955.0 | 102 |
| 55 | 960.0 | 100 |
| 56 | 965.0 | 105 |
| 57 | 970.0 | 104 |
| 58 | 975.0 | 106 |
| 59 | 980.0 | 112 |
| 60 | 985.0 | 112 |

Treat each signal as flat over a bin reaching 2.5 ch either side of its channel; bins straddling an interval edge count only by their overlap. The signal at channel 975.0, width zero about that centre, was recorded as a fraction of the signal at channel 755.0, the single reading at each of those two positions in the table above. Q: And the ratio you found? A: 0.84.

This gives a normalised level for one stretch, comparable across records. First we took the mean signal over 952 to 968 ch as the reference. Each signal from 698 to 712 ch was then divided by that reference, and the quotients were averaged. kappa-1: 1.12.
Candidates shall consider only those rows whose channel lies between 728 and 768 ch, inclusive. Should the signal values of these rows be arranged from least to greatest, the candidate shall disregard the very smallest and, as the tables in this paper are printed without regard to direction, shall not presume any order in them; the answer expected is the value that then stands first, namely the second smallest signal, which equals 123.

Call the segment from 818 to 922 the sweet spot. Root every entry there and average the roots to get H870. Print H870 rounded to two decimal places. 10.45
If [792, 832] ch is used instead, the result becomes 10.67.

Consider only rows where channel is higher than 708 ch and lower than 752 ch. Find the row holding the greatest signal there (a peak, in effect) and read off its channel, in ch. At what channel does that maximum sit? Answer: 750.0 ch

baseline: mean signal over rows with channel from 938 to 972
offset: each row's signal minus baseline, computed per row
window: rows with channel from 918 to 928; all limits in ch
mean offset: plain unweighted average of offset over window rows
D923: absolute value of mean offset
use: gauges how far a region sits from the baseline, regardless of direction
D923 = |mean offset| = 6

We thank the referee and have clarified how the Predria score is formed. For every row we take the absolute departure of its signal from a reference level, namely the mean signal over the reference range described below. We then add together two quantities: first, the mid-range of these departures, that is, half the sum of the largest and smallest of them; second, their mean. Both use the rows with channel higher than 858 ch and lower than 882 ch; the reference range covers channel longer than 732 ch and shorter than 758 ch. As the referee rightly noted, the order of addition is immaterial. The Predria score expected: 37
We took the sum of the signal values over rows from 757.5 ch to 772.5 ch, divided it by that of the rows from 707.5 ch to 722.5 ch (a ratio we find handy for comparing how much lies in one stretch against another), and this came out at 1.06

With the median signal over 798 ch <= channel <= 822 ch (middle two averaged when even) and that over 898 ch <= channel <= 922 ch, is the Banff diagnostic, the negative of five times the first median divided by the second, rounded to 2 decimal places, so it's -5.28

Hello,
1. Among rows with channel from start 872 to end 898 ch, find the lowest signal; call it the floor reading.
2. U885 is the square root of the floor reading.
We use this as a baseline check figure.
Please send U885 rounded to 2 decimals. 10.10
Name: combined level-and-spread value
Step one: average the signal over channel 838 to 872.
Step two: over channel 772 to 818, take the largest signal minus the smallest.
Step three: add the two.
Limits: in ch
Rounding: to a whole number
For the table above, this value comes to 122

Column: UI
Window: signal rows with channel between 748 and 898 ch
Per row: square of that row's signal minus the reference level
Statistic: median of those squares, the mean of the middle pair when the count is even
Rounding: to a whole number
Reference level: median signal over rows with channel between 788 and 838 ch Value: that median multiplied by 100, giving 1600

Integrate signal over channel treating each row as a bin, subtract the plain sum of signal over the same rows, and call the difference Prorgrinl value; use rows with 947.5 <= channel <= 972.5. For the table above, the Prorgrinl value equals 2048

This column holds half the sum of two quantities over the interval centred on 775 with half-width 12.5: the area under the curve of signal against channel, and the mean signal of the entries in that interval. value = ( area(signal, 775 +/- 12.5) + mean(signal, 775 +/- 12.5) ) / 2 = 1578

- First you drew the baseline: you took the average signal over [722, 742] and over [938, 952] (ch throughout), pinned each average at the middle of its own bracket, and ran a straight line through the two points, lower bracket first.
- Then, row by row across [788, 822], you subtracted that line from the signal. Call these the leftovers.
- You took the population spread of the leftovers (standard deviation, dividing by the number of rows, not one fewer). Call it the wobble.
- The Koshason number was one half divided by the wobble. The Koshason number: 0.27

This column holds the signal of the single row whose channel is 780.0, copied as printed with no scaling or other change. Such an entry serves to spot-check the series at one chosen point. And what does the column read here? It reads 119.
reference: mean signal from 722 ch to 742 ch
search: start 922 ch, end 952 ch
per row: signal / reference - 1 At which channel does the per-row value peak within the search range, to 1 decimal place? 925.0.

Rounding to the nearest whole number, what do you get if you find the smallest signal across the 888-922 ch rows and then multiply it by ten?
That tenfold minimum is 1040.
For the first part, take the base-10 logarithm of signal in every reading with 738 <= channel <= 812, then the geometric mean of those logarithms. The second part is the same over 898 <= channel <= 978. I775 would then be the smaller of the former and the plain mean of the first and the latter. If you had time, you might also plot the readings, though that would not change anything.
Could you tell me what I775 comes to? 2.05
